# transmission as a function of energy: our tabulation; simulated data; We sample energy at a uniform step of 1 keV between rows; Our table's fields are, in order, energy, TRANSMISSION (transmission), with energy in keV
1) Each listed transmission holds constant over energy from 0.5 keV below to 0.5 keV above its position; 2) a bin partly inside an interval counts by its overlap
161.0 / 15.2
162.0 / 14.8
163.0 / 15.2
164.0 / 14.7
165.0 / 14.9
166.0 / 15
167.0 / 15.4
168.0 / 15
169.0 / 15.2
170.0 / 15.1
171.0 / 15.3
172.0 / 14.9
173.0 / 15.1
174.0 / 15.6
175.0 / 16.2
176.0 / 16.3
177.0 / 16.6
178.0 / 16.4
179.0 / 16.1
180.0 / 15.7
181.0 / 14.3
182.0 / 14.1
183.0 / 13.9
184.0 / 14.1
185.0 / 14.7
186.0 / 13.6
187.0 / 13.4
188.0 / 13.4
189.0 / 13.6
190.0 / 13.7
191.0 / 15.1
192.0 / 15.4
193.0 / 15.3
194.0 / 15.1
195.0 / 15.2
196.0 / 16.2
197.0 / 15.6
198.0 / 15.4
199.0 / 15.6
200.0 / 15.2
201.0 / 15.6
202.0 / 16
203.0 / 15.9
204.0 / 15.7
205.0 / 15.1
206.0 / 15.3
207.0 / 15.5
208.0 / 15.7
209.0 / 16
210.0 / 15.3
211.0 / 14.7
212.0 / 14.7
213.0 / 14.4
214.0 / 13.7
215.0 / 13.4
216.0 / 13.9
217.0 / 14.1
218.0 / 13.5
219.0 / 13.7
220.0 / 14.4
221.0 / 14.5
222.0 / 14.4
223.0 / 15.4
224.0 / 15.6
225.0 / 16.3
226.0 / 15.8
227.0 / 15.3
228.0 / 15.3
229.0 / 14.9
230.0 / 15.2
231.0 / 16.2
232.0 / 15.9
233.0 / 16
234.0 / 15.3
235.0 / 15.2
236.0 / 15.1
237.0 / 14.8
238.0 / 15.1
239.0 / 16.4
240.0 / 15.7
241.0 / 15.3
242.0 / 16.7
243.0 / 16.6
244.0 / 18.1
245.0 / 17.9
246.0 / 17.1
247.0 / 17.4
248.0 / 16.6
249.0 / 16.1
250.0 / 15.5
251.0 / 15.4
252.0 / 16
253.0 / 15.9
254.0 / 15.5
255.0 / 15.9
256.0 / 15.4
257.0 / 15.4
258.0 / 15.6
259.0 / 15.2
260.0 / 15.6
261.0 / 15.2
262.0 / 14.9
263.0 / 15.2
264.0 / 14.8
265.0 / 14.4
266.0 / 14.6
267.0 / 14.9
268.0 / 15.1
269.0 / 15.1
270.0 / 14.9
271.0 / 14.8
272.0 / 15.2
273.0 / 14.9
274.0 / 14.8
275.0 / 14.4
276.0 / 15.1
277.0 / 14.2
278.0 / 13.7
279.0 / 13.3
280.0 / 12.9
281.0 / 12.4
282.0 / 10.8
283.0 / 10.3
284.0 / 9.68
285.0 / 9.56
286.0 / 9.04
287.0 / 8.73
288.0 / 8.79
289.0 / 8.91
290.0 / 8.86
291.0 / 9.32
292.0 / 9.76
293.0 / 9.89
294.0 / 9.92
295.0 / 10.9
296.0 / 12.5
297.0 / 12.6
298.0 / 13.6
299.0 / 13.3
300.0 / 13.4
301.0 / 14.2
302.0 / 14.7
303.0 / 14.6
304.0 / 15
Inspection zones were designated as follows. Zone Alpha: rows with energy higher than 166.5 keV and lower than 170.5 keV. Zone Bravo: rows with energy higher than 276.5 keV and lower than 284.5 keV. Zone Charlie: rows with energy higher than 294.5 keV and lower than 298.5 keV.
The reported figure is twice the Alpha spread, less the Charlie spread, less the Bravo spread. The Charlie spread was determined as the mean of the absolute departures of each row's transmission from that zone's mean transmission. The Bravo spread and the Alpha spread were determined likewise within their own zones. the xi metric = -1.9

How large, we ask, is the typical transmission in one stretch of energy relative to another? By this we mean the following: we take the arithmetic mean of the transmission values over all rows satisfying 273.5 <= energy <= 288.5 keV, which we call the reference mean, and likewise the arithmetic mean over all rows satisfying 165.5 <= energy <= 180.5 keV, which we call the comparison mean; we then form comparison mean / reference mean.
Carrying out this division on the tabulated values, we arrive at 1.32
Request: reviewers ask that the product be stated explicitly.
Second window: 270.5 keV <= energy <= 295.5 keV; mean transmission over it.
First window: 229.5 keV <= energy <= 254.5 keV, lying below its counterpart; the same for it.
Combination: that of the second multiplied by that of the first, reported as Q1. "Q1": 186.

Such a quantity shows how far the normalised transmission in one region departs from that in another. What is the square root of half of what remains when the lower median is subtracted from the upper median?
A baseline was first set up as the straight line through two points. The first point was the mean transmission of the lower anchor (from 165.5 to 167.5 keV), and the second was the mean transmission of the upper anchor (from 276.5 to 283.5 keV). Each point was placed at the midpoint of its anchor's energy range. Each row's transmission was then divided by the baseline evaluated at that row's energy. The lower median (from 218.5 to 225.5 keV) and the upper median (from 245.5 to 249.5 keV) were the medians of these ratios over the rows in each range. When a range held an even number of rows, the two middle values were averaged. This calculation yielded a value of 0.34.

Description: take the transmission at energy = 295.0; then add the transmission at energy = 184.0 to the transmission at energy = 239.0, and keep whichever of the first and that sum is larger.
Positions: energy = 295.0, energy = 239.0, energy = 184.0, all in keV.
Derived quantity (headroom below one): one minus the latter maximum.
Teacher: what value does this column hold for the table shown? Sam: -29.5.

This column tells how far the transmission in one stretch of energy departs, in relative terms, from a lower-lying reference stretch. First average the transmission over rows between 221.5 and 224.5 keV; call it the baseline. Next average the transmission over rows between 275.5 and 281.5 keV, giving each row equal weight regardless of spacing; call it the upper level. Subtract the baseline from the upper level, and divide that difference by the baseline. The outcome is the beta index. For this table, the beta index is -0.10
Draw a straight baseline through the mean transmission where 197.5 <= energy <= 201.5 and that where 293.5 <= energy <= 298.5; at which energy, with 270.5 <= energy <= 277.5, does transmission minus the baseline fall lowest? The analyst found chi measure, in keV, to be 277.0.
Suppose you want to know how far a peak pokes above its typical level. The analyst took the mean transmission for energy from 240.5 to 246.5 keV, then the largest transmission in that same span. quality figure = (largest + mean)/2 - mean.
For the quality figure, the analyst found 0.6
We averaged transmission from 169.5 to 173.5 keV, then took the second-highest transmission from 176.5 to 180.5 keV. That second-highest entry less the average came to 1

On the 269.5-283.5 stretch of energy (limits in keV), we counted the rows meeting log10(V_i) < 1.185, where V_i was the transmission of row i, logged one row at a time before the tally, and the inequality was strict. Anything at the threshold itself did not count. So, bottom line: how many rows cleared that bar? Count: 14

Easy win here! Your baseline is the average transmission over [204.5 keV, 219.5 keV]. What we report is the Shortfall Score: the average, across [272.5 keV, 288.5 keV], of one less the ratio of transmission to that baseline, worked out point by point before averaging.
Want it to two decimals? 0.18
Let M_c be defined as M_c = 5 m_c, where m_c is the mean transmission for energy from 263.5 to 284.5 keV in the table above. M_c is 69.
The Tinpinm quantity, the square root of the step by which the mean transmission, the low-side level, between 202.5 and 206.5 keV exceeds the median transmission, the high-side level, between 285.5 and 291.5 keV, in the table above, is 2.6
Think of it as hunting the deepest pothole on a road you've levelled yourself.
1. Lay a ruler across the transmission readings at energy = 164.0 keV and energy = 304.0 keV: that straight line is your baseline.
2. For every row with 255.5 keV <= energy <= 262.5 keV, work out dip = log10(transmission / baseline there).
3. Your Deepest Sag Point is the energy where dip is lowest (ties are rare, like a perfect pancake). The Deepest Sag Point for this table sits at 262.0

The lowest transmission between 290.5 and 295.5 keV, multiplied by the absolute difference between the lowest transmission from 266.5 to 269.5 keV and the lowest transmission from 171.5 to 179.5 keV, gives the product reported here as 0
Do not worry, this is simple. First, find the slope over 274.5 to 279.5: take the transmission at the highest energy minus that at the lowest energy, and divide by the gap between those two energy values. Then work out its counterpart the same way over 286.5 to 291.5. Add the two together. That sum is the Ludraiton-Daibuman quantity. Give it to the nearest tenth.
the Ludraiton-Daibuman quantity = -0.1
